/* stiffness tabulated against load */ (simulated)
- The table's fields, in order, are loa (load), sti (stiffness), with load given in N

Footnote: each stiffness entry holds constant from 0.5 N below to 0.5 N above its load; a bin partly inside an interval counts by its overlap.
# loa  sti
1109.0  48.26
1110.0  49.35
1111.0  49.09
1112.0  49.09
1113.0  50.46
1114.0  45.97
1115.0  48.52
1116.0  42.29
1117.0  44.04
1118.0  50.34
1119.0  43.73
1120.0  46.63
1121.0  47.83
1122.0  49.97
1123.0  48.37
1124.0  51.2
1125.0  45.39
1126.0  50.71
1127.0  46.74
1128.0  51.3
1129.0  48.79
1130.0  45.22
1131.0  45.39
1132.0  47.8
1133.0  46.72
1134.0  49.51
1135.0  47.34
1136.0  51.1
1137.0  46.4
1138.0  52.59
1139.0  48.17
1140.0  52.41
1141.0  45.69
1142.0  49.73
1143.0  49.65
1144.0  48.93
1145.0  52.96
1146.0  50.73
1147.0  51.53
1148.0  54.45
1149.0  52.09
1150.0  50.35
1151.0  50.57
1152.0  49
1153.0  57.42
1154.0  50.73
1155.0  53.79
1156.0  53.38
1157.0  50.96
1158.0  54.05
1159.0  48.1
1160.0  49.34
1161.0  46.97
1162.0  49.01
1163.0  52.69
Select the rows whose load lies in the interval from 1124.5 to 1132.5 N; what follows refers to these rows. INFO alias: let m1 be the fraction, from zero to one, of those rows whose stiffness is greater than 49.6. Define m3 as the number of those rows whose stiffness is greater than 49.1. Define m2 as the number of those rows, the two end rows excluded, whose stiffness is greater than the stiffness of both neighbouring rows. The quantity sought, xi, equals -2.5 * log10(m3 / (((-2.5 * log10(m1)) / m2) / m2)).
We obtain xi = -1.8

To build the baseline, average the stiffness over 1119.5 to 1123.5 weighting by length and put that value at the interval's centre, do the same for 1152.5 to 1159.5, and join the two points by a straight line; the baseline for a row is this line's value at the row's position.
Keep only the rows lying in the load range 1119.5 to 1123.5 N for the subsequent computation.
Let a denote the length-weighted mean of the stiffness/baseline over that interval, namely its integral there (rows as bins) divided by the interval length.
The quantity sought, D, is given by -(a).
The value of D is -1.000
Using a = 1.000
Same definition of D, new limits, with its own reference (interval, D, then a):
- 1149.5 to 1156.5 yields -0.999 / 0.999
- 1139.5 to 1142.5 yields -0.972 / 0.972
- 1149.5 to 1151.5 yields -0.972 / 0.972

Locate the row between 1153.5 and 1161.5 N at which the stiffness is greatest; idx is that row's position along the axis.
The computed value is 1158.0 N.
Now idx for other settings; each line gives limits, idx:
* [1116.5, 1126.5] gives 1124.0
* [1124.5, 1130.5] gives 1128.0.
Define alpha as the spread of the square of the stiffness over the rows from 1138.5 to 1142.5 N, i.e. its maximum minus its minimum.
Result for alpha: 659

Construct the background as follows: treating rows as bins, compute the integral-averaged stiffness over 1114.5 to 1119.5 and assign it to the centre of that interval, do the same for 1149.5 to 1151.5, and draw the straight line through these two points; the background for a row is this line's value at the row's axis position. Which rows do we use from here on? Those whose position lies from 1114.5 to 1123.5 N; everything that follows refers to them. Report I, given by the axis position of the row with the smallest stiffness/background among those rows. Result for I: 1116.0 N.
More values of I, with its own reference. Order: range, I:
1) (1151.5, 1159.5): 1159.0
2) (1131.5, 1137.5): 1137.0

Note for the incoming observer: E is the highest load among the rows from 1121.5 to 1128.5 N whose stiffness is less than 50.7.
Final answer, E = 1127.0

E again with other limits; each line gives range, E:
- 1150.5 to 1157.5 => 1152.0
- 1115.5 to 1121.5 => 1121.0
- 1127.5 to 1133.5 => 1133.0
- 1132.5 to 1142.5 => 1142.0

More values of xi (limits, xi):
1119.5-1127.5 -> -3.5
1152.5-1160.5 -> -4.9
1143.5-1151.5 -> -5.7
